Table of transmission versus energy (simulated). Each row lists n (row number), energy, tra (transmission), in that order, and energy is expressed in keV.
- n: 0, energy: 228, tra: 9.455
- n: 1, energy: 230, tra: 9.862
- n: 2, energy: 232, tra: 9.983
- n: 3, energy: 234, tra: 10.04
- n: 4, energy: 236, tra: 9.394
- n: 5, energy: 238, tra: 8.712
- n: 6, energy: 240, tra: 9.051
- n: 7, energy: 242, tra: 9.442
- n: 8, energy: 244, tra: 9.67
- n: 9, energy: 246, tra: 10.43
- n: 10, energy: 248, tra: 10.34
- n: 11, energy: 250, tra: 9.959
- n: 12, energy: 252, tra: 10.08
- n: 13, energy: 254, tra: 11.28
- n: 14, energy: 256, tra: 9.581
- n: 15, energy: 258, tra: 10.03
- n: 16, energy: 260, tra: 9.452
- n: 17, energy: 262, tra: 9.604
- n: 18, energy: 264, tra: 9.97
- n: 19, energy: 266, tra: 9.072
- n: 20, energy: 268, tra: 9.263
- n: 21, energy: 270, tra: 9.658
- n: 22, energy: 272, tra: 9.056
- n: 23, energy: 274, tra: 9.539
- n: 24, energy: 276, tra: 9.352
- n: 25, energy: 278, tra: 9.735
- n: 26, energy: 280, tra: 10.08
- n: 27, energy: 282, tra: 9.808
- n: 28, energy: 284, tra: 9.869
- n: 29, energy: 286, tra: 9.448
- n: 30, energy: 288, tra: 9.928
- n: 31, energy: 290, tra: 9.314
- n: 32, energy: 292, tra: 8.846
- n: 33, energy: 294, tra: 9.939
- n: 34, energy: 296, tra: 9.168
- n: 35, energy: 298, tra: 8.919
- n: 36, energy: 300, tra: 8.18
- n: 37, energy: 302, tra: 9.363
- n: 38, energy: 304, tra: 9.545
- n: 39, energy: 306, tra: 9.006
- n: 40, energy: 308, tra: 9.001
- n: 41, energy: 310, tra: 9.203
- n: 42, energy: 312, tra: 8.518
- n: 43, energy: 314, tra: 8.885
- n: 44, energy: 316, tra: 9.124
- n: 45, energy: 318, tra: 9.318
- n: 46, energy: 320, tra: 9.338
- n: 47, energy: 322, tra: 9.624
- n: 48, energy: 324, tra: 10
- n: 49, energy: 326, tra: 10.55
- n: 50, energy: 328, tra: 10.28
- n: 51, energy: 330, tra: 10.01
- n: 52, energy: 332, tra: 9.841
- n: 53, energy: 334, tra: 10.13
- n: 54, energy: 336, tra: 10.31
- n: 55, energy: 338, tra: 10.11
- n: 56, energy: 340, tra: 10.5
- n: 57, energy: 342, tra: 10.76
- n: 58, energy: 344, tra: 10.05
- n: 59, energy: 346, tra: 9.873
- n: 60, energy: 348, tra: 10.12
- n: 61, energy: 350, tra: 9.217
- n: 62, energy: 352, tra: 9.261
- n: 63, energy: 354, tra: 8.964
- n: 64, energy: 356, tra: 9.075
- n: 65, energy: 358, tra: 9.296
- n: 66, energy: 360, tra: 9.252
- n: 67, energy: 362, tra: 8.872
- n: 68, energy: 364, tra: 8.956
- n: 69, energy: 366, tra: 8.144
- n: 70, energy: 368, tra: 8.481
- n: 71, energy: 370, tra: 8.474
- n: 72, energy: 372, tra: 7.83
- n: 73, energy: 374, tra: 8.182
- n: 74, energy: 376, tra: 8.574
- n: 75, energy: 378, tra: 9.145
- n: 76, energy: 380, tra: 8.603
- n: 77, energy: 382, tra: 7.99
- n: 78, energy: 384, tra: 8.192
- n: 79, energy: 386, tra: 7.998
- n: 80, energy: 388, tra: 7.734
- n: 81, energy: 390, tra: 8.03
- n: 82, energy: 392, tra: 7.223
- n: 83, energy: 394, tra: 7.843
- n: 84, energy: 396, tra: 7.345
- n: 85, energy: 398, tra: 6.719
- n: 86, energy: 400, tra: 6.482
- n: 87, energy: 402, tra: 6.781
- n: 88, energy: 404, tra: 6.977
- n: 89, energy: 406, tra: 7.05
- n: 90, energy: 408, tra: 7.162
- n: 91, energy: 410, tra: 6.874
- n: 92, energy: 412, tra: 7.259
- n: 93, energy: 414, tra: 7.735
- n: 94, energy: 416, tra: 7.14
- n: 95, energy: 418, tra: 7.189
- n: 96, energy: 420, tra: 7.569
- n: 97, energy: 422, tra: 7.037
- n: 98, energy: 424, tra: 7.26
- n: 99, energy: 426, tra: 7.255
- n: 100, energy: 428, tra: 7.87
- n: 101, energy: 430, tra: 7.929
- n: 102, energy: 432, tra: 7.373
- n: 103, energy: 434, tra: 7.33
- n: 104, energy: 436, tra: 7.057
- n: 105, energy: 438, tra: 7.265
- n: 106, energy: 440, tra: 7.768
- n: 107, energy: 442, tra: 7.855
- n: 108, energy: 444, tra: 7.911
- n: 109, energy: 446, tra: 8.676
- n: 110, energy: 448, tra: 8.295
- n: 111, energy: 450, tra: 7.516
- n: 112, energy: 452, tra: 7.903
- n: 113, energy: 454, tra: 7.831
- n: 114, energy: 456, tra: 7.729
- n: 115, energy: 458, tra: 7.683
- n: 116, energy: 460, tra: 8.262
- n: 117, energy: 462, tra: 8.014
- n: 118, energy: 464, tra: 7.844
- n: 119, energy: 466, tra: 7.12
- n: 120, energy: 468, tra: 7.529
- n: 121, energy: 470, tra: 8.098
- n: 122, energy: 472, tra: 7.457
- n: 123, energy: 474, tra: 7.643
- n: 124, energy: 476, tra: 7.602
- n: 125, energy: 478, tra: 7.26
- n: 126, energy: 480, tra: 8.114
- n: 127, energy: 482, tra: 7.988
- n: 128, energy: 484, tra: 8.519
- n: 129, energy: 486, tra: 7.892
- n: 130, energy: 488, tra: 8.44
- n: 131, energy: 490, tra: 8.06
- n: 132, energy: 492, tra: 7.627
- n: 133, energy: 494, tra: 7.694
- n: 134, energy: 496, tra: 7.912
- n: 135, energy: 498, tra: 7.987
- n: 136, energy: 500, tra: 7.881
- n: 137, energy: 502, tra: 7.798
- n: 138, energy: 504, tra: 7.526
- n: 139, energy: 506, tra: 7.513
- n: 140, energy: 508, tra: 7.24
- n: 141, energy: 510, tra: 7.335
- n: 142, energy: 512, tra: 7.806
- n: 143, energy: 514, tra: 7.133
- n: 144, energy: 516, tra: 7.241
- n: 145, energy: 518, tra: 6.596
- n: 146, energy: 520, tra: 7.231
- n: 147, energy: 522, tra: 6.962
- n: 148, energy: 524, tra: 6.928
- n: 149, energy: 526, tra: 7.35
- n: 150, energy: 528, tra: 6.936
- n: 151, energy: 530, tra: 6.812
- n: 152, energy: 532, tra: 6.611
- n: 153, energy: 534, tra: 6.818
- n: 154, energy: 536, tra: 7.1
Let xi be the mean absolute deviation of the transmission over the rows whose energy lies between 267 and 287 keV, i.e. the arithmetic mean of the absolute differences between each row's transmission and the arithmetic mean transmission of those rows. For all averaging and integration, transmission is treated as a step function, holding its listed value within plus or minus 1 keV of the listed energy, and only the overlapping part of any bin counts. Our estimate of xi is 0.25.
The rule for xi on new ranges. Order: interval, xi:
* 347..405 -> 0.73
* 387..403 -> 0.47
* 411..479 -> 0.32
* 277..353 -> 0.49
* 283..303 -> 0.42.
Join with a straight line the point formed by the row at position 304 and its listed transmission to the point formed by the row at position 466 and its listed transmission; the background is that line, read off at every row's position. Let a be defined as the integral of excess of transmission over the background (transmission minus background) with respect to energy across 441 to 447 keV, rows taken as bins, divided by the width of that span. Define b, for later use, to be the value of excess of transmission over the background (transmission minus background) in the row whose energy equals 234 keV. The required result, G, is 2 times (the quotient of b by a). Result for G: -1.6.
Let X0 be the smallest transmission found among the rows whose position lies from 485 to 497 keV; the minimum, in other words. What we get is 7.627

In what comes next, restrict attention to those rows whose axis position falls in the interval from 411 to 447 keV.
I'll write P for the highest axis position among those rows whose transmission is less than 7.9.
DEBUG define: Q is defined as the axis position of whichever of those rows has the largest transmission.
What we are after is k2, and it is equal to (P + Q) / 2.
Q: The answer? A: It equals 444 keV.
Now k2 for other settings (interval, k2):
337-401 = 371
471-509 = 496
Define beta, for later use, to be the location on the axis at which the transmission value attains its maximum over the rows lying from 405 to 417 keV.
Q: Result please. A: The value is 414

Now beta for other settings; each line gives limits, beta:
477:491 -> 484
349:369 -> 358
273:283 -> 280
